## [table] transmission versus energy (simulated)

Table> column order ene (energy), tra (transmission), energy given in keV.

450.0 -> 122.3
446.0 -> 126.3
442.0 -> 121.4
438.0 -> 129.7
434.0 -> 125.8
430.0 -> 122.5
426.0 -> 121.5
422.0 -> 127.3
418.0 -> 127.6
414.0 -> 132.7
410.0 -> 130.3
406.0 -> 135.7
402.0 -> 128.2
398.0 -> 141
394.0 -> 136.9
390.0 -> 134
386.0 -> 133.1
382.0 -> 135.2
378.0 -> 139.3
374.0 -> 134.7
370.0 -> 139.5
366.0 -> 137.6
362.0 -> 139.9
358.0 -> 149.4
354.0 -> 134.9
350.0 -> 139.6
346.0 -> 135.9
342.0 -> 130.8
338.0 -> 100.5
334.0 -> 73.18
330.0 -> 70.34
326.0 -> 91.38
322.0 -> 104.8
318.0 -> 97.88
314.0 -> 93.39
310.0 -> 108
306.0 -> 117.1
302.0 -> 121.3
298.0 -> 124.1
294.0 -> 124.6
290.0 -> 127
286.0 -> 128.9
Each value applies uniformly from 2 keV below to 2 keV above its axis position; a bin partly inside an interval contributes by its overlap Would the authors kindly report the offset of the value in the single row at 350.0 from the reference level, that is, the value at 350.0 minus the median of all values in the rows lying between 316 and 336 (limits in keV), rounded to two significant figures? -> 48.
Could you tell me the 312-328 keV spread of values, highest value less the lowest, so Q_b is 13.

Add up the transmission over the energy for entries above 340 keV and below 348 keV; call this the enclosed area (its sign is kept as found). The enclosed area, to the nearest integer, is 1067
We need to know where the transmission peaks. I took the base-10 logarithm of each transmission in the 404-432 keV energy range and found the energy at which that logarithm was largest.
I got 406.0 keV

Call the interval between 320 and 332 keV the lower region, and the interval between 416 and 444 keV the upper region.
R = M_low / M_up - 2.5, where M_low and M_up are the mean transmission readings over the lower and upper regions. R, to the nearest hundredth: -1.79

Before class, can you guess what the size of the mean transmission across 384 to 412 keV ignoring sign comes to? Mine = 134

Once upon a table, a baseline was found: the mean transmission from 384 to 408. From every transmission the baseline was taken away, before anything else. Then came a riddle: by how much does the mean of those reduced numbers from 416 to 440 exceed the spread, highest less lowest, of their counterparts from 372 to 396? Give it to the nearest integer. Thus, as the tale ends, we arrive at -15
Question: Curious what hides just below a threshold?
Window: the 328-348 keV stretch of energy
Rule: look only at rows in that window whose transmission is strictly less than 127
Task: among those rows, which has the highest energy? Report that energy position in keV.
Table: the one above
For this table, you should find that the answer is 338.0 keV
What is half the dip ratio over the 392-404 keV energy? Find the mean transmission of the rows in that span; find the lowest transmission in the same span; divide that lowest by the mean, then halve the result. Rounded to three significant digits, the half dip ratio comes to 0.474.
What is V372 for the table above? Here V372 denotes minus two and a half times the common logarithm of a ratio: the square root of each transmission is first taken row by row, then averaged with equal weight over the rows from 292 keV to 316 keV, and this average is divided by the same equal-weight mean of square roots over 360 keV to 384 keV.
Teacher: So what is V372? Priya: 0.10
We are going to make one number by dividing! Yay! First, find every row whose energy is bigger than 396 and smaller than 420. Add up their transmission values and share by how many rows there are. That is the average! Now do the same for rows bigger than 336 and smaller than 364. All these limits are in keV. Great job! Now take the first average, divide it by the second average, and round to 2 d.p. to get 1.00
